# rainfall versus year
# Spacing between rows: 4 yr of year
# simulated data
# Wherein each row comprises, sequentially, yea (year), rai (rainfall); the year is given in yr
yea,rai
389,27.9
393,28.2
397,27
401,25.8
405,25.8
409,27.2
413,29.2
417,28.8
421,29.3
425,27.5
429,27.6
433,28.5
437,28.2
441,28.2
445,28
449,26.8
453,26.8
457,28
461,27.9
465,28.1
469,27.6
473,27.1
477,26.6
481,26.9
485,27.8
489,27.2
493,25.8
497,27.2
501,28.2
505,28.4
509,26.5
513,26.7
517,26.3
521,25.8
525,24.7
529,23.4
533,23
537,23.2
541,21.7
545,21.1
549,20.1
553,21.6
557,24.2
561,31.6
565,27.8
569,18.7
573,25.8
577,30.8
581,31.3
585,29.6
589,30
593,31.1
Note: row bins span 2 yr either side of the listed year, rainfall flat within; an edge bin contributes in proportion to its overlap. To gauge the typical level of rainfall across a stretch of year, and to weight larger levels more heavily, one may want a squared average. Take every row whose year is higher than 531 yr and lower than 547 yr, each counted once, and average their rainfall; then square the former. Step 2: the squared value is 495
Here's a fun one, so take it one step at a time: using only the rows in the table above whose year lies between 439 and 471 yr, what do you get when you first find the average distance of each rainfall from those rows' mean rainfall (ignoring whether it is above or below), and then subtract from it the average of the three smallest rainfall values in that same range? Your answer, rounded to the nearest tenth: -26.6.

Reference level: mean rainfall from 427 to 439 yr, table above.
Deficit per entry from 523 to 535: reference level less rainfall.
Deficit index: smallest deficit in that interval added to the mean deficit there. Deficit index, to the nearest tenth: 7.8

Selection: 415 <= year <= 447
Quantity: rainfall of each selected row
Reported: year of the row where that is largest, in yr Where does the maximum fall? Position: 421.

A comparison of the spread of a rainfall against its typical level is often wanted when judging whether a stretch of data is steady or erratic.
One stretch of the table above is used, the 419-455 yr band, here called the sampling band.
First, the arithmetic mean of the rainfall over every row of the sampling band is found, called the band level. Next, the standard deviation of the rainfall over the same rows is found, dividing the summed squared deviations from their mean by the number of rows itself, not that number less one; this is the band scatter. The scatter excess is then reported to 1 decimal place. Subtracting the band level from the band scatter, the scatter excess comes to -27.1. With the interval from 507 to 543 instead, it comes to -22.9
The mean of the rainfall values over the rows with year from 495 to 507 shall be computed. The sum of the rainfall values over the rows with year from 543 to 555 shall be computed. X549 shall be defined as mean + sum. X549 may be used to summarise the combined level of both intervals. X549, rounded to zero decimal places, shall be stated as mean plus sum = 91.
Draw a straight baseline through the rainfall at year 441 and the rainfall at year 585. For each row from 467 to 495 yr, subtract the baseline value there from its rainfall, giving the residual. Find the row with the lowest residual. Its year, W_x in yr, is 493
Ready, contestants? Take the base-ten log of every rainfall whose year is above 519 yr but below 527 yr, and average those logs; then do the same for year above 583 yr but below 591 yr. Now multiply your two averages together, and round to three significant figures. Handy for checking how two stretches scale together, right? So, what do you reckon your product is 2.07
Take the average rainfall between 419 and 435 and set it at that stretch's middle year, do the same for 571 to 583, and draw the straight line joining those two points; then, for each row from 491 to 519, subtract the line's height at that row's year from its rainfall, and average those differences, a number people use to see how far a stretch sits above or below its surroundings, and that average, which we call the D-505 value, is -1.8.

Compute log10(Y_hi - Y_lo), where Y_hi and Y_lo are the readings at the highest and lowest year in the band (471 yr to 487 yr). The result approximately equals -0.2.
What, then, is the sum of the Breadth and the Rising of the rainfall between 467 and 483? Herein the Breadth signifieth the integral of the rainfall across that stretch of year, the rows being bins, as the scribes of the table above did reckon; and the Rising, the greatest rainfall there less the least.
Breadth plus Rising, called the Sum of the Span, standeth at 434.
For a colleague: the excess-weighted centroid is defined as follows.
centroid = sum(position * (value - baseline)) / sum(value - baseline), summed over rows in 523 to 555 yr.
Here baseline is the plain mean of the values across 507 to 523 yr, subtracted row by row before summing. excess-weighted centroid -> 541.9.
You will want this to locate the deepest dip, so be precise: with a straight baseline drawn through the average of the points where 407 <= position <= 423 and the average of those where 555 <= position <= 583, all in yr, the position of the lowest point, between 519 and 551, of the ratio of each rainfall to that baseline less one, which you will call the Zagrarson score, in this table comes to 549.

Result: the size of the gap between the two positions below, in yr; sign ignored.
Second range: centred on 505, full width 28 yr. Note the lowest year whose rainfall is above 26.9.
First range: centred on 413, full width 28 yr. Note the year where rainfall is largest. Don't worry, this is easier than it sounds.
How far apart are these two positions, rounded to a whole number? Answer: 76 yr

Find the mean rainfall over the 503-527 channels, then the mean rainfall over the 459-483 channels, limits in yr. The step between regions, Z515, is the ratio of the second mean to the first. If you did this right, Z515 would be 1.04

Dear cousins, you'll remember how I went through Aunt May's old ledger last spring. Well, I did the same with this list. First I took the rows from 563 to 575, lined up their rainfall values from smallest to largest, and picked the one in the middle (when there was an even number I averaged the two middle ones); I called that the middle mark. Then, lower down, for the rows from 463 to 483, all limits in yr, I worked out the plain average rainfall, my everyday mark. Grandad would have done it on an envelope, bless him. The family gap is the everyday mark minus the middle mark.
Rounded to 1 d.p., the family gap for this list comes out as 1.5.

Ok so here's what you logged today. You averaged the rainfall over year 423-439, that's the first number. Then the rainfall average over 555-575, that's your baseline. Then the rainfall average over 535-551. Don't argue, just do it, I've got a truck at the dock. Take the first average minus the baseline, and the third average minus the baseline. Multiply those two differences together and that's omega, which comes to -10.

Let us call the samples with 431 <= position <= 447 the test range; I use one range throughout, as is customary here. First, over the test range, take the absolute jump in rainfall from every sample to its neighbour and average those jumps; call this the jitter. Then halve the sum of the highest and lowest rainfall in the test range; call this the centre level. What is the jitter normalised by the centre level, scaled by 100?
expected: 0.59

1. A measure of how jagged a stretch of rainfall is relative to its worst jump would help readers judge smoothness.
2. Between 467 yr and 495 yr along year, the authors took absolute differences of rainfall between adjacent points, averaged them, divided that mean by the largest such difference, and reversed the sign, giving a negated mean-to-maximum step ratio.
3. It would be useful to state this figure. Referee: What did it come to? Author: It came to -0.50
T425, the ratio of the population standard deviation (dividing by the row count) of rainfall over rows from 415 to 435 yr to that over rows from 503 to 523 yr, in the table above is 0.79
